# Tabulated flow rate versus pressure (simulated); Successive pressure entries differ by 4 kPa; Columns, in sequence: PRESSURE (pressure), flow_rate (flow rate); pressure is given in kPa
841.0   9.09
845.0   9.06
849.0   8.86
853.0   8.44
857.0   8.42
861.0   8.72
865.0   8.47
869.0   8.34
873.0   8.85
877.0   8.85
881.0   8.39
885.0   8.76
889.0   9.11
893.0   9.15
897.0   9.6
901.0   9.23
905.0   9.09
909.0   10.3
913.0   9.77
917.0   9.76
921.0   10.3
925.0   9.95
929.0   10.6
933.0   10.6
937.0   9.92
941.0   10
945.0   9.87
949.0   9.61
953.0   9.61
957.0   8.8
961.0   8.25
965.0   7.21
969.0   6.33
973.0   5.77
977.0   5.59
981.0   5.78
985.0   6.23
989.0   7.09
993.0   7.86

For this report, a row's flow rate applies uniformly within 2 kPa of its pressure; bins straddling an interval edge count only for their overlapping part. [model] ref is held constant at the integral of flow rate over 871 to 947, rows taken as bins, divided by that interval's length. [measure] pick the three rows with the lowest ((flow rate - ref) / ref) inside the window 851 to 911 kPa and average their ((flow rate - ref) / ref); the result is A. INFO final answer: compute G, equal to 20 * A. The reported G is -3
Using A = -0.13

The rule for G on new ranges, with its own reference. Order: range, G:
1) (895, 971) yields -5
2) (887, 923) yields -1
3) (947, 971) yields -5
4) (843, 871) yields -2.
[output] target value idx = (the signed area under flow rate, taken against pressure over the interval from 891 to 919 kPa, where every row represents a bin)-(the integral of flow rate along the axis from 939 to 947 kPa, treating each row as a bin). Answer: 188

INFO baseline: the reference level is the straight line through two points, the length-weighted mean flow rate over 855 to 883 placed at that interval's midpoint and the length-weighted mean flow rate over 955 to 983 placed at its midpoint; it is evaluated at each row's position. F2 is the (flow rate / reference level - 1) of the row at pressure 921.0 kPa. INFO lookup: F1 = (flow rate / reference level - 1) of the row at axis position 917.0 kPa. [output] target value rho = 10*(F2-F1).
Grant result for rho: 0.8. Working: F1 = 0.26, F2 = 0.34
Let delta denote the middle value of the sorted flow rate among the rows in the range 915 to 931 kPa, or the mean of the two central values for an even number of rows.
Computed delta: 10.1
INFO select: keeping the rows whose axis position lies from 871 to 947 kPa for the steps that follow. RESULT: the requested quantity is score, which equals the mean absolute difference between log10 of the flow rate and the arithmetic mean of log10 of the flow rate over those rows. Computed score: 0.03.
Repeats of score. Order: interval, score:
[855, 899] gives 0.01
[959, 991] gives 0.05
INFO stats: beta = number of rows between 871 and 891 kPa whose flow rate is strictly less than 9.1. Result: 4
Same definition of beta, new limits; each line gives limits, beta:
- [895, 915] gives 1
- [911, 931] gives 0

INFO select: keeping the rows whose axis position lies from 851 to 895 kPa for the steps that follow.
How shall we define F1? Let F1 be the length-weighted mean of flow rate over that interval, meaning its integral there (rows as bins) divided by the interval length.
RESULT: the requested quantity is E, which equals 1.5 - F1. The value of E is -7.2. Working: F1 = 8.7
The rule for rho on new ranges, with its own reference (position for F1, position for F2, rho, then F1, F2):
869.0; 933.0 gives 4.5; -0.03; 0.42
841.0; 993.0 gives 2.3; 0.00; 0.23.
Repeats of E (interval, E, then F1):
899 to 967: -8.1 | 9.6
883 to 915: -7.9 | 9.4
